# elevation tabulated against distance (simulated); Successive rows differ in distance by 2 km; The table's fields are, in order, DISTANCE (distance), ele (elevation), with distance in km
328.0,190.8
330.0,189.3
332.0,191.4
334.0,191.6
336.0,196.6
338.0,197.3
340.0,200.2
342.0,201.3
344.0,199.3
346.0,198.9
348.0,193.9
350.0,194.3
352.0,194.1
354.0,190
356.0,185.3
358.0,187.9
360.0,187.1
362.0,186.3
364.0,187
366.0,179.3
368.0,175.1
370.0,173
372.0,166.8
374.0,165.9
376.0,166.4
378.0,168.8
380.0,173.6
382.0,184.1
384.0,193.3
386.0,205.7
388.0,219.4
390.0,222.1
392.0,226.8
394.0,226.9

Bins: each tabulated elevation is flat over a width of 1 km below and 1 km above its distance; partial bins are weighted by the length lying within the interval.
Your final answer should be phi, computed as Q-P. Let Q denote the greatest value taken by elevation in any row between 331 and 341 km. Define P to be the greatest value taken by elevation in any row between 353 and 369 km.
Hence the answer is 10.2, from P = 190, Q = 200.2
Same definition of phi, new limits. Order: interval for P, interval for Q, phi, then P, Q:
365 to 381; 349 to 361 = 15.0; 179.3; 194.3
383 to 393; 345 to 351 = -27.9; 226.8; 198.9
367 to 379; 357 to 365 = 12.8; 175.1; 187.9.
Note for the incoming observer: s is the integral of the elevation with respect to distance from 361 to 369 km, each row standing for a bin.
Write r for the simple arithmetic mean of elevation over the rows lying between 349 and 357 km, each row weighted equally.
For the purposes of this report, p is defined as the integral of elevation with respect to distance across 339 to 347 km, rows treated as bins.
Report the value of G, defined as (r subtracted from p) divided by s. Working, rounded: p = 1599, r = 191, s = 1455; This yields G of 0.97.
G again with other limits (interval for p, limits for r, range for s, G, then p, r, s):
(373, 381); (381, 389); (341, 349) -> 0.72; 1349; 201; 1587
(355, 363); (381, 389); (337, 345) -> 0.81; 1493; 201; 1596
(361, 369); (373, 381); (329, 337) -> 0.84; 1455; 169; 1538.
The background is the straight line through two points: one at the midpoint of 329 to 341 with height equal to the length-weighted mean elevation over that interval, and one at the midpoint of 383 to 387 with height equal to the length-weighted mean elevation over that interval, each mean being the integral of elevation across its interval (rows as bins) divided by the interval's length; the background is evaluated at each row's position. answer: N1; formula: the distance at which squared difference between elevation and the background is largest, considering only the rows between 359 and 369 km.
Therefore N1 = 368.0 km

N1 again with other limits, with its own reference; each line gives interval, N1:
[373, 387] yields 374.0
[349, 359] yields 356.0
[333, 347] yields 342.0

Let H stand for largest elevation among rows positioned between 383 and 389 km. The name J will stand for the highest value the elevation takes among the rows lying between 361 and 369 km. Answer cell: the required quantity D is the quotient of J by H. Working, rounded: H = 219.4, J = 187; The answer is 0.85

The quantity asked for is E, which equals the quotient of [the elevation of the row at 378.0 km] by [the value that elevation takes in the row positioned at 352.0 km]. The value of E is 0.87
